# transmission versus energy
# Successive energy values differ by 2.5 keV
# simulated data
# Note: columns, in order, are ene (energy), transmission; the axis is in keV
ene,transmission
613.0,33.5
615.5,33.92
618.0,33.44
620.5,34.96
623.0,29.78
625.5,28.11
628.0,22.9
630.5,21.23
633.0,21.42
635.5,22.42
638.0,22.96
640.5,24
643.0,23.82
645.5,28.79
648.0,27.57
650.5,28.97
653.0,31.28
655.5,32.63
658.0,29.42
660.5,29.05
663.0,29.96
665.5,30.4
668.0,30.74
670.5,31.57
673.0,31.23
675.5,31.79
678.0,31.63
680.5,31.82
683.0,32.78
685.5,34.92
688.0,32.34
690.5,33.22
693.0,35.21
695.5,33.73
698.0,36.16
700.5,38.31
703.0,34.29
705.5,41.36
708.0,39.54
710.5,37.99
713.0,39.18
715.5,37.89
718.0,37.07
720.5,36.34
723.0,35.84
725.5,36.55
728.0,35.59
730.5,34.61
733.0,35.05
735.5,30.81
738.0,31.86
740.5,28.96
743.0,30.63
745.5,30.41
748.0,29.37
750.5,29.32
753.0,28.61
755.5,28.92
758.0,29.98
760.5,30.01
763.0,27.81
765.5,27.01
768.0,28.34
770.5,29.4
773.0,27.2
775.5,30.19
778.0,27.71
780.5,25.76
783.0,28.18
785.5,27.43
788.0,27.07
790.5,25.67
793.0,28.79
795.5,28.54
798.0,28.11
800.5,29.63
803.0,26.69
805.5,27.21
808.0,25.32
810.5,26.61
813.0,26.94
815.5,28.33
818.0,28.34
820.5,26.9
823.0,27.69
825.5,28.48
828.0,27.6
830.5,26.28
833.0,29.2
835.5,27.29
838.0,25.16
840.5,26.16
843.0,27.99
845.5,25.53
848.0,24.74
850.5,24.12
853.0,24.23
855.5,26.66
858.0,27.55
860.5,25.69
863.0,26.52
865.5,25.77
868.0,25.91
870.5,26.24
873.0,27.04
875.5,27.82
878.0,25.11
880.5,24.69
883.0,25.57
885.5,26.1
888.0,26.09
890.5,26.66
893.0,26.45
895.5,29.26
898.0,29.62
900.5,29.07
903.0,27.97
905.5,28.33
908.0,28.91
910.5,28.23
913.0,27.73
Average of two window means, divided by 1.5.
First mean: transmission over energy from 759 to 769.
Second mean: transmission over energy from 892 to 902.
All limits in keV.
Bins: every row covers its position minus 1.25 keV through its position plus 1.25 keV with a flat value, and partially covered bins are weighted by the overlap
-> 19.0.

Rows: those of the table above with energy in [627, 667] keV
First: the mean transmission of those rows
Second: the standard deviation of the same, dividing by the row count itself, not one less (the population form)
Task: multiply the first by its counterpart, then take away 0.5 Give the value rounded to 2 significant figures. 99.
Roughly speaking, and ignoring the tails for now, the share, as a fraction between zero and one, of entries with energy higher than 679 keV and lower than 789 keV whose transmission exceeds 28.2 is 0.82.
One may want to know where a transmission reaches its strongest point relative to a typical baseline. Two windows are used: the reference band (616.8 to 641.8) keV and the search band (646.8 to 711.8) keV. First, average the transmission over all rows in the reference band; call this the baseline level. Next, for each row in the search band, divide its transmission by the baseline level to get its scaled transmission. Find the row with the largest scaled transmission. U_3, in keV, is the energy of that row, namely 705.5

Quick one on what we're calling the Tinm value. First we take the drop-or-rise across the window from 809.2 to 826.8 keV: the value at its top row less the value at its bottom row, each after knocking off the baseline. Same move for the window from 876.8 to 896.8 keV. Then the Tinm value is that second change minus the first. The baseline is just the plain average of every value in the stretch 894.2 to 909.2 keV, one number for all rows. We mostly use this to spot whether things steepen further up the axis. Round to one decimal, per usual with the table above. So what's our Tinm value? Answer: 2.3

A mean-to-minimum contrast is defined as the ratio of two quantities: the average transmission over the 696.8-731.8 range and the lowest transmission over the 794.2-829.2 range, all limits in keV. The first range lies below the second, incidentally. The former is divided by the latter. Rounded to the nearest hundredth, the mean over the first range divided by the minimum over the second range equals 1.47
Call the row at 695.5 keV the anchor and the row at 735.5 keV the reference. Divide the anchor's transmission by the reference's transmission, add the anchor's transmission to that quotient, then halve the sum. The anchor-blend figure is 17.4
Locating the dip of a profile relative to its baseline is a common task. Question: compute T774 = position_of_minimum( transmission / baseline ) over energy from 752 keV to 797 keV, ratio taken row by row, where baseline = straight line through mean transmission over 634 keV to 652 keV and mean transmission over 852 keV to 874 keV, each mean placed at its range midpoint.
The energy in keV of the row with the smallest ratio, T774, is 790.5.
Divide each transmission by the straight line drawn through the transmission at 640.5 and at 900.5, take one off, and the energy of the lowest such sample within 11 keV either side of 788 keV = 790.5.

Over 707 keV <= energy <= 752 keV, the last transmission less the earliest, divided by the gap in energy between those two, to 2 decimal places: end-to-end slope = -0.24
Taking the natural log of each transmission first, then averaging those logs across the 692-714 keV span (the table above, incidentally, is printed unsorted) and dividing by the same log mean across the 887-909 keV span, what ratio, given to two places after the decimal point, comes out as 1.09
